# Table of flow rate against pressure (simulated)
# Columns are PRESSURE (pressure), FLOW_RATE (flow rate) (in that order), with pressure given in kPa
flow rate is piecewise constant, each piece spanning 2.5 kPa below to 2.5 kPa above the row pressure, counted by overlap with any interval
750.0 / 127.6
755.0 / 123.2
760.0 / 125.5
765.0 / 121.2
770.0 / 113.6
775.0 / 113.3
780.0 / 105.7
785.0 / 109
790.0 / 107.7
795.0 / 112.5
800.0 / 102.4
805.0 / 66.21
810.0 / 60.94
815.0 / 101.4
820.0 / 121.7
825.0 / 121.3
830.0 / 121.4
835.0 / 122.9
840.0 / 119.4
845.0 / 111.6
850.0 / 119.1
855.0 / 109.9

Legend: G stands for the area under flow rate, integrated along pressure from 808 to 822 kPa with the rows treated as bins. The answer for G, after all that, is 1329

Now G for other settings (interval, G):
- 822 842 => 2426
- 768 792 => 2636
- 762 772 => 1180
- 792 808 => 1490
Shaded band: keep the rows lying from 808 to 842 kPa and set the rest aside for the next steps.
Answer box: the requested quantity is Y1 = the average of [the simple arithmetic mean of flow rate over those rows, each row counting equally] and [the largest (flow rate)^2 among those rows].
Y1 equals 7607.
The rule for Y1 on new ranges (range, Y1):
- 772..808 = 6470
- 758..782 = 7933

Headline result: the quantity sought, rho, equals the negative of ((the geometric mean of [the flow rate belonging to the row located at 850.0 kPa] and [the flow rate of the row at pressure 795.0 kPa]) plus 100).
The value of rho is -216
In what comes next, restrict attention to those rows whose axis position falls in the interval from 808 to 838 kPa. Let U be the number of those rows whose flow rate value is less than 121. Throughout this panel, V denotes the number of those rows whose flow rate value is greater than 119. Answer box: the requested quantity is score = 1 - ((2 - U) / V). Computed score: 1.0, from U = 2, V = 4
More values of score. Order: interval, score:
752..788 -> 1.7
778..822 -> 7.0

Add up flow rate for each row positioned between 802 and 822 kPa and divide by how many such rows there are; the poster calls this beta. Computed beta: 88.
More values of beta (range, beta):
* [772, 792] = 109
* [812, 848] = 117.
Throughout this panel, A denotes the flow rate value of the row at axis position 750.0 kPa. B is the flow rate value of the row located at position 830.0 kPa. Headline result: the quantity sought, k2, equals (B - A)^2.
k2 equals 38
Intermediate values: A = 127.6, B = 121.4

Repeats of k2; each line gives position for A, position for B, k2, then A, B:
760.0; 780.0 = 392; 125.5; 105.7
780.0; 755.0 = 306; 105.7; 123.2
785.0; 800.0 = 44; 109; 102.4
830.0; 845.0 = 96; 121.4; 111.6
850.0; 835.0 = 14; 119.1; 122.9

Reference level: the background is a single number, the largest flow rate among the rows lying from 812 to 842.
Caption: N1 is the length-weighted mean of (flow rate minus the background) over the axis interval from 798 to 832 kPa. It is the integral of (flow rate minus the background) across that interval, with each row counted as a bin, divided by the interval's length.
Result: -24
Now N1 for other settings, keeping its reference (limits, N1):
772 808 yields -21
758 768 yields 0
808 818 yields -39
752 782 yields -5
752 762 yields 2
